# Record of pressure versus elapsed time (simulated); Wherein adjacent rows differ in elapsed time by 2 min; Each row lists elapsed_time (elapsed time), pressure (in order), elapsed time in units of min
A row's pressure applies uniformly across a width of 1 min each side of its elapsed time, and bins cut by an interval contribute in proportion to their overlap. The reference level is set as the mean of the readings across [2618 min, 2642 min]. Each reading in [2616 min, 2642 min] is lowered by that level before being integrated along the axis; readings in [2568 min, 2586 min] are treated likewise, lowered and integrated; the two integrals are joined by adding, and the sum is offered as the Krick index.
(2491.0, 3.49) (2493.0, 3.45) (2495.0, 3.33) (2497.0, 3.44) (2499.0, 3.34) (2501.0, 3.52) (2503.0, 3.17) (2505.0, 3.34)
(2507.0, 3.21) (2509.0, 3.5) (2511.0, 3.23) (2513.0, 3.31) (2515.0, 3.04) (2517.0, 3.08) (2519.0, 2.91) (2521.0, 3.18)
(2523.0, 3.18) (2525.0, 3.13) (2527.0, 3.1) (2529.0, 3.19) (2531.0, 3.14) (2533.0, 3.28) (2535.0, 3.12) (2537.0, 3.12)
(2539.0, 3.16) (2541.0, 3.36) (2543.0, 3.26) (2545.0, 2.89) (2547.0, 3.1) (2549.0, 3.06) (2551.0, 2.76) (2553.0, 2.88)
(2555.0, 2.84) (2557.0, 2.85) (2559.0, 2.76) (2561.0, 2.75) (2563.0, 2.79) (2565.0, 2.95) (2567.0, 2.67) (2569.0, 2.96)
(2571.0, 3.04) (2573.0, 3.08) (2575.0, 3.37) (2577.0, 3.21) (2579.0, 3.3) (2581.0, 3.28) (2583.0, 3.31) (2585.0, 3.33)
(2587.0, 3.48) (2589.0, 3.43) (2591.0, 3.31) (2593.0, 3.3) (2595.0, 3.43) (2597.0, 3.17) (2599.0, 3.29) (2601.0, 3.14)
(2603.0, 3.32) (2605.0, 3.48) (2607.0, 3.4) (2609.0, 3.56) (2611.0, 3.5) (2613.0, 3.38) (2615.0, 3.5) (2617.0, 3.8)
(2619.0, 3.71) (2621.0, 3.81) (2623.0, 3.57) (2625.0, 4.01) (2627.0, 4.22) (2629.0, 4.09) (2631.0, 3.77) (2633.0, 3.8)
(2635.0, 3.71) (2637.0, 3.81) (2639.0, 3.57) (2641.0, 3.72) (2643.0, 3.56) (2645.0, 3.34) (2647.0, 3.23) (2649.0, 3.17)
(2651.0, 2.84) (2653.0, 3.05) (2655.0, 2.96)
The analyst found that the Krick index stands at -11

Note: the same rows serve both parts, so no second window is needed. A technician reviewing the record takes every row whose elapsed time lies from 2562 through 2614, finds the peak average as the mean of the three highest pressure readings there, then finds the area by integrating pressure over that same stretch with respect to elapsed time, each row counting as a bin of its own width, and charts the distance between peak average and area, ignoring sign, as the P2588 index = 165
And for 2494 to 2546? 164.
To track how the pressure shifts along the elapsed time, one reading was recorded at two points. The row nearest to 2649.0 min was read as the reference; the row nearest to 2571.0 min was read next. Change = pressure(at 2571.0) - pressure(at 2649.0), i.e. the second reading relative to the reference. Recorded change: -0.13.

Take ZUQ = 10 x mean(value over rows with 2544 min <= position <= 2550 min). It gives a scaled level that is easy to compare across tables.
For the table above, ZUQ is 30.2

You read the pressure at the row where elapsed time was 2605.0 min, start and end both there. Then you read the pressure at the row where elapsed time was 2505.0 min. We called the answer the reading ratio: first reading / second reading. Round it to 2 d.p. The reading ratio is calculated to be 1.04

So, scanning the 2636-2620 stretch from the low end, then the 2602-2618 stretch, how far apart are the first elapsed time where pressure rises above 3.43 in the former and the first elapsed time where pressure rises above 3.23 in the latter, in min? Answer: 18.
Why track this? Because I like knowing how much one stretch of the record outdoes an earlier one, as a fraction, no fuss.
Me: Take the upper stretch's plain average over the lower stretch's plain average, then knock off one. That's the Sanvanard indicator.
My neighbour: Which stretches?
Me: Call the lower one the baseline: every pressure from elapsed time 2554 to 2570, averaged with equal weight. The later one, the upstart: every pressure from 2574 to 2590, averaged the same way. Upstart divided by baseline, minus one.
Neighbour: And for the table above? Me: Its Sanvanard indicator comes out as 0.18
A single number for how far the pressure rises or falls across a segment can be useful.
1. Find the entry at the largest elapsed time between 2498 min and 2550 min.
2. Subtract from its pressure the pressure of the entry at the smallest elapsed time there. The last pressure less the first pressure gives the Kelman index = -0.28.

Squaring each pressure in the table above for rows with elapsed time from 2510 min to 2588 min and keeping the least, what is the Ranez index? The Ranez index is 7.1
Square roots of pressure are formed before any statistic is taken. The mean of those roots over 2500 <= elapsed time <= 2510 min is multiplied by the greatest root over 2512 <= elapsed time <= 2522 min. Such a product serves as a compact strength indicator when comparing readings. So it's 3.33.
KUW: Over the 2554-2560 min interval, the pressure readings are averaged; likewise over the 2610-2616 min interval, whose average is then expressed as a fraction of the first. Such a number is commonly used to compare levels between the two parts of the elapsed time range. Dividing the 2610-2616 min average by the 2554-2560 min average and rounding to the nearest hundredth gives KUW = 1.23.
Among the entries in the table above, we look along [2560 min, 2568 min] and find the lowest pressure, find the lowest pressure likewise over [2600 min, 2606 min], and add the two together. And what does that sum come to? 5.8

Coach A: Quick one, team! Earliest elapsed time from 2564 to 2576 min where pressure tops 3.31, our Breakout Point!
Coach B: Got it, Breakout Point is 2575.0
